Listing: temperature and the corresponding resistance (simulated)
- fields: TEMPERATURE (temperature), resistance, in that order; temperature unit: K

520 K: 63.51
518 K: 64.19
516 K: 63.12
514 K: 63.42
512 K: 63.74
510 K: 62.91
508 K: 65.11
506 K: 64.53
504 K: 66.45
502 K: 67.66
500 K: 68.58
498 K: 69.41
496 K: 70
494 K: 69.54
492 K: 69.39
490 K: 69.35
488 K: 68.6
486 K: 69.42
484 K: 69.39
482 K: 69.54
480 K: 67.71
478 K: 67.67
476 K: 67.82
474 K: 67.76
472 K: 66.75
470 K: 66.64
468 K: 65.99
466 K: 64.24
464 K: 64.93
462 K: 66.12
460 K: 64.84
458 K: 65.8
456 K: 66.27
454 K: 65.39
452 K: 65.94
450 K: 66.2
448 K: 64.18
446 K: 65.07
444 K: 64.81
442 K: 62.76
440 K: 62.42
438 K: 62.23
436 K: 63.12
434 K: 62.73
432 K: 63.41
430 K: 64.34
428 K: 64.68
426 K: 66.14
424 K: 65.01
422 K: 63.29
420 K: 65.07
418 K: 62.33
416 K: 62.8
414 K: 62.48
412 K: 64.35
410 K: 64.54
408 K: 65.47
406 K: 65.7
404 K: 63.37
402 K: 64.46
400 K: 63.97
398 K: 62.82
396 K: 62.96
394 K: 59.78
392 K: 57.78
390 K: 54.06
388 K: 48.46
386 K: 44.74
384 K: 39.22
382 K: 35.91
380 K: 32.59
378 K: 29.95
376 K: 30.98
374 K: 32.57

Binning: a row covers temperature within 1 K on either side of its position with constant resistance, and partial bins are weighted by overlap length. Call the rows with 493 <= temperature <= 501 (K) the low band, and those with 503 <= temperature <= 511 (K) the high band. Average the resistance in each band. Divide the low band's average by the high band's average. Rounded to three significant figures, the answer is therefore 1.07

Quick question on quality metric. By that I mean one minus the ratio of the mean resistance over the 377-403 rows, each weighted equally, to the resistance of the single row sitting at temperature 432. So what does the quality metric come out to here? 0.20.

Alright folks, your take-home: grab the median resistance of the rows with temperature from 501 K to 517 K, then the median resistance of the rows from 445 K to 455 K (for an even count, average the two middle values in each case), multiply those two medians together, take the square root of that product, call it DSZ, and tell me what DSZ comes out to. 64.8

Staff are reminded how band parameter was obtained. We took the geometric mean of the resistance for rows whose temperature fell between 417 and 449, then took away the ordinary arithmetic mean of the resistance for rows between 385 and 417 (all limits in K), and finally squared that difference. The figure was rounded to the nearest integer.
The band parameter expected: 11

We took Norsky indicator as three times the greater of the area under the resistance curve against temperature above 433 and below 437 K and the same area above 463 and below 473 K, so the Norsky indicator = 1971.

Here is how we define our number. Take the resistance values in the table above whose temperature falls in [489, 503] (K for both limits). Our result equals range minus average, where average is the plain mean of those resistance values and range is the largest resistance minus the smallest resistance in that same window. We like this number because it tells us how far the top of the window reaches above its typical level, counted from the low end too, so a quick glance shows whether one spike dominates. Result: -67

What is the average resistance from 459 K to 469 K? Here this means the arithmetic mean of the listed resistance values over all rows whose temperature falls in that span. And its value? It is 65.2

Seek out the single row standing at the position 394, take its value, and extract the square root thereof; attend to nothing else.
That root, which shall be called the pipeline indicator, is 7.73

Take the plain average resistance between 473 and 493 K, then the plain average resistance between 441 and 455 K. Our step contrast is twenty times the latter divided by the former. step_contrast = 18.9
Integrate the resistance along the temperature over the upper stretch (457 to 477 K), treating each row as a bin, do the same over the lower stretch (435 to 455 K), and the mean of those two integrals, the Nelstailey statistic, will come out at 1303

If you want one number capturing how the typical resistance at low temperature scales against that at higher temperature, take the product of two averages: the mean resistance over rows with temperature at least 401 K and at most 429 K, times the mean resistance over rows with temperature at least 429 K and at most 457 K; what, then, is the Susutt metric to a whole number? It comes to 4126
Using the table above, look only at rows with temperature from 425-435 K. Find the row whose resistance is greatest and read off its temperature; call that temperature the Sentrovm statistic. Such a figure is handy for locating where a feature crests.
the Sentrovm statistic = 426 K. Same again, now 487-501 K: 496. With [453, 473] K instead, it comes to 472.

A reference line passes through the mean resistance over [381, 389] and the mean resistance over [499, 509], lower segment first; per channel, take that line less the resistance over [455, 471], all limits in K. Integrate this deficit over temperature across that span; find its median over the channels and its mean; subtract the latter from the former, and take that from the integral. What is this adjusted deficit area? -121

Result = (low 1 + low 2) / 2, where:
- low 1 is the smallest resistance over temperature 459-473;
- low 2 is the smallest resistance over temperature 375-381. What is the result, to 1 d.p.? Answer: 47.1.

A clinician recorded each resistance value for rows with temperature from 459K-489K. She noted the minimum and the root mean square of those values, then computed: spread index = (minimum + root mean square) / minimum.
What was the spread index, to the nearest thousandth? 2.046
